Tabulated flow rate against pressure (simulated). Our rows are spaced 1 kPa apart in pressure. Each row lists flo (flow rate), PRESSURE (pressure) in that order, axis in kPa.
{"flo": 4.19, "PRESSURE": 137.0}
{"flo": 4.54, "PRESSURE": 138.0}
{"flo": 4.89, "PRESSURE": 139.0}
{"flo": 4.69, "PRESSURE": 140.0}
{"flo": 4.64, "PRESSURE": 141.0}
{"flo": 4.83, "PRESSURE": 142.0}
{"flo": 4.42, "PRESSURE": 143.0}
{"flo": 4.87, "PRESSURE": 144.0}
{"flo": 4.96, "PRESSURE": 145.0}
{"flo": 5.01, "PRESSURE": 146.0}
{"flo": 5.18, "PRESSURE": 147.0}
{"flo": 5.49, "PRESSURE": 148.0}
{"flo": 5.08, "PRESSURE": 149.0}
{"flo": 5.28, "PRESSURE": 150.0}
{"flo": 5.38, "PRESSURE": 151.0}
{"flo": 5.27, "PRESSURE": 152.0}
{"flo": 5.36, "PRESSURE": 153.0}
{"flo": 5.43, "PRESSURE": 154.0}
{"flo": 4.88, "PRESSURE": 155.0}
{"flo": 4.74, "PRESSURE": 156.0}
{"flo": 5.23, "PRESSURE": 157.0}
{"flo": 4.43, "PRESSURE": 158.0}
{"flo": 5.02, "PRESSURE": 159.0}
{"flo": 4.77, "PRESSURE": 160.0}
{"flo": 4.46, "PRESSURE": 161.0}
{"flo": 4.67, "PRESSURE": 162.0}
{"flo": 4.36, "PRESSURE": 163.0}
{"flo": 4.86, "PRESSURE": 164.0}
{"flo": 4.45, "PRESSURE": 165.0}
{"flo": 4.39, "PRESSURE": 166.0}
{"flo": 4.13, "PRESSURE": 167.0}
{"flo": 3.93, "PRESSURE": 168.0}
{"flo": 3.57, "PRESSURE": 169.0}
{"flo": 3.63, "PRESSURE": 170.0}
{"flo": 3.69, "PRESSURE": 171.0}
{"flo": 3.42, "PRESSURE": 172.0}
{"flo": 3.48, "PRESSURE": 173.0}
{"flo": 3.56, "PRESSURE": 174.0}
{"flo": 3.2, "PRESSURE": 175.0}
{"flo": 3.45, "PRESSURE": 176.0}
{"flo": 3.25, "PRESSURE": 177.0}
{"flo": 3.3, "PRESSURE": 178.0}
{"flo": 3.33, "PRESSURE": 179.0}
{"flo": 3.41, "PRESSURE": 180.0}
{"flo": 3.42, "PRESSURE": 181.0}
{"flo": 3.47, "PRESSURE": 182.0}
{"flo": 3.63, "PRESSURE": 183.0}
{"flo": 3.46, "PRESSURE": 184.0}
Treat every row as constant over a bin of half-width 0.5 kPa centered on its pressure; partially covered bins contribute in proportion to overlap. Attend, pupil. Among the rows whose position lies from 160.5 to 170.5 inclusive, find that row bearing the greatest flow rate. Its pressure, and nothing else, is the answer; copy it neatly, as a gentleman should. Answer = 164.0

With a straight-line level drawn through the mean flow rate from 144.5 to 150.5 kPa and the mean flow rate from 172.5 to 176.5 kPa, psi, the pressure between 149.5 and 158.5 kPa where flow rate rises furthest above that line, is 154.0 kPa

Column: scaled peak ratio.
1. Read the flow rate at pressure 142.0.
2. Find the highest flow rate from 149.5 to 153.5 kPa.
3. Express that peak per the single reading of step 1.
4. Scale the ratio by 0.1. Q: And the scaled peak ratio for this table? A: 0.11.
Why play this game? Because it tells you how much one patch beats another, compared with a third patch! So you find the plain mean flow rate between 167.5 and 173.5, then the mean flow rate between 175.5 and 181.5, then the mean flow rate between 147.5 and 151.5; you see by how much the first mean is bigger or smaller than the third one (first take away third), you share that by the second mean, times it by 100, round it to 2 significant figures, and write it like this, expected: -50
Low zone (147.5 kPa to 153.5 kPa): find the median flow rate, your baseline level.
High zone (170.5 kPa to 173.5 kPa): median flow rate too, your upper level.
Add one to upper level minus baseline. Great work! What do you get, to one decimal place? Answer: -0.8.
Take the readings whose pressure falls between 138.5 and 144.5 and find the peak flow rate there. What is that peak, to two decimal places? 4.89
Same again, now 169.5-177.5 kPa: 3.69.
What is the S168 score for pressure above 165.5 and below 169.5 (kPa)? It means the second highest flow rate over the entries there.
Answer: 4.13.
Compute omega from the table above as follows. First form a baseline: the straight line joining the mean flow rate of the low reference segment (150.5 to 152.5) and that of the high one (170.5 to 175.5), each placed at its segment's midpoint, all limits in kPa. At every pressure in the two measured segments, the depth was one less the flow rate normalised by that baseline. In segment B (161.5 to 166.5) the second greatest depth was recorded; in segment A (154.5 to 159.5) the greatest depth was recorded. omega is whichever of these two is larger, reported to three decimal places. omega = 0.070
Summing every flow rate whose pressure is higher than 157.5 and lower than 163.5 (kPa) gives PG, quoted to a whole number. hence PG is 28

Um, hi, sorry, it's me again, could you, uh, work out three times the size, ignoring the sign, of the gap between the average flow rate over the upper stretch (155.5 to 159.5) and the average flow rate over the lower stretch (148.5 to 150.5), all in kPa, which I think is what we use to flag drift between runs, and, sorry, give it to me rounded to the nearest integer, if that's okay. 1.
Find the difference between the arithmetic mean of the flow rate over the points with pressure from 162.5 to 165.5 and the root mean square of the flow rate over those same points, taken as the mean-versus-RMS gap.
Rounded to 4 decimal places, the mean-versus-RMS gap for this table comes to -0.0052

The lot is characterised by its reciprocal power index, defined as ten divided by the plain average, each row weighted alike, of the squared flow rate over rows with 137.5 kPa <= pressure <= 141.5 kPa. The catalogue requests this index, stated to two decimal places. 0.45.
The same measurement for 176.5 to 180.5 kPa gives 0.91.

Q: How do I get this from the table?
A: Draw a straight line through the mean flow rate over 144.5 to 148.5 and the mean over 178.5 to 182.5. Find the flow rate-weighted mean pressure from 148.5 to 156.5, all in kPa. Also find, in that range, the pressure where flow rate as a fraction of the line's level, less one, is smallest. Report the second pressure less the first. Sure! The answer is -3.5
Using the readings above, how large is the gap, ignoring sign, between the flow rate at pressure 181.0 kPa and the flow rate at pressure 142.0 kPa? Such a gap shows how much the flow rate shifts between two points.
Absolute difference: 1.41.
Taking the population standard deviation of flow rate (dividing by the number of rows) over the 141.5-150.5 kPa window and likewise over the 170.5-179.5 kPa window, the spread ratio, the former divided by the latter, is 1.9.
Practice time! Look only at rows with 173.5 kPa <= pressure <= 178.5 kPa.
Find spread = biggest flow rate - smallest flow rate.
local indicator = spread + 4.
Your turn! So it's 4.36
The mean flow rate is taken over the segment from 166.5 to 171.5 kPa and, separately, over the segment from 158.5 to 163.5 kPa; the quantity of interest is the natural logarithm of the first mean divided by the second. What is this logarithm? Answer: -0.21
